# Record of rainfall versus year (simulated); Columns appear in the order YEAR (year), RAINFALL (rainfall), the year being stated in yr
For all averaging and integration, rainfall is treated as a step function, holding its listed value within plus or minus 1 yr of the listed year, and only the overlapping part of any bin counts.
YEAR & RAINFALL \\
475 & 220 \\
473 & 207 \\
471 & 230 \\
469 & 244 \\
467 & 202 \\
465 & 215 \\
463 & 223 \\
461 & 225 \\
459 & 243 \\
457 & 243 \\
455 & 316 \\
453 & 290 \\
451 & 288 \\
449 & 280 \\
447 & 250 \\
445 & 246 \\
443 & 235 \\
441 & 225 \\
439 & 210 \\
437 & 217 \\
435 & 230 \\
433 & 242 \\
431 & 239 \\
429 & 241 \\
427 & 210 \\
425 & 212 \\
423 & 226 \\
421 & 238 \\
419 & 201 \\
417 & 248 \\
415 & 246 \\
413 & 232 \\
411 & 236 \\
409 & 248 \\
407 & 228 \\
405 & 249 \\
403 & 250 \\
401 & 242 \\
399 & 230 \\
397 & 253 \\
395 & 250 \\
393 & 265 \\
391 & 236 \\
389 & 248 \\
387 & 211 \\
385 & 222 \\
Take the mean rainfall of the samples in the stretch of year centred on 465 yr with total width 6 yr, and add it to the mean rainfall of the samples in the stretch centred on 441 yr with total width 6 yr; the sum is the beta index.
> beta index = 437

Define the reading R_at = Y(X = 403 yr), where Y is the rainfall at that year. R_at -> 250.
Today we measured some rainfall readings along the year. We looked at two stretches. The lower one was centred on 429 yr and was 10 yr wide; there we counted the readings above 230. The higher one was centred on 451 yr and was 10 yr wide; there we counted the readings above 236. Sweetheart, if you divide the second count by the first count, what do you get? 1.7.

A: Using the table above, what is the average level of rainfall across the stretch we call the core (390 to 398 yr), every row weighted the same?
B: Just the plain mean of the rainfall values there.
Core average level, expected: 251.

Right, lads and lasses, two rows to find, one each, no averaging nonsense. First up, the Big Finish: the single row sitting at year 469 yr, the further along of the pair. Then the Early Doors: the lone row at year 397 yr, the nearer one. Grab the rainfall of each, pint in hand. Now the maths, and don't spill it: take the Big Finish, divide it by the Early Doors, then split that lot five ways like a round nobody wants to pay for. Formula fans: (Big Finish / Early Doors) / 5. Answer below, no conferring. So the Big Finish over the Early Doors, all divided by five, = 0.193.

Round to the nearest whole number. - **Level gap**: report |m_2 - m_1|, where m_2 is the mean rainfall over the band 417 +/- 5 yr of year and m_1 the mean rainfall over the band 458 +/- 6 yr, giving 24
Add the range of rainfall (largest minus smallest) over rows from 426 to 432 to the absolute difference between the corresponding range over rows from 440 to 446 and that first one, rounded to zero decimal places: 41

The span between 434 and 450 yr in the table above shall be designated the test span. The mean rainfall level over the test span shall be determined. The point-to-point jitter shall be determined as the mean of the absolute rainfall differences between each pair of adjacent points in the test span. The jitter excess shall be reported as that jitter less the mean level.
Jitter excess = -224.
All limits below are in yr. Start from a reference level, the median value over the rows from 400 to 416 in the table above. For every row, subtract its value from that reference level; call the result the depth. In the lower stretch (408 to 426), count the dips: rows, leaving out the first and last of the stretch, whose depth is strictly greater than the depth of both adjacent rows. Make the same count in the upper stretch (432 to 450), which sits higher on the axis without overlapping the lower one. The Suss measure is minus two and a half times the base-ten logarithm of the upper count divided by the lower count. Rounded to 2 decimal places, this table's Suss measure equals 0.75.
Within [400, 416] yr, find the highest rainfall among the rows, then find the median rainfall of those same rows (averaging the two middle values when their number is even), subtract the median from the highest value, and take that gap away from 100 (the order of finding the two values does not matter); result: 94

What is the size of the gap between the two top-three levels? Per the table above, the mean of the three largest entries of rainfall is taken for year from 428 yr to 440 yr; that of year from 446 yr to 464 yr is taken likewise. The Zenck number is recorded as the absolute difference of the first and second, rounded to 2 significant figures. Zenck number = 57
